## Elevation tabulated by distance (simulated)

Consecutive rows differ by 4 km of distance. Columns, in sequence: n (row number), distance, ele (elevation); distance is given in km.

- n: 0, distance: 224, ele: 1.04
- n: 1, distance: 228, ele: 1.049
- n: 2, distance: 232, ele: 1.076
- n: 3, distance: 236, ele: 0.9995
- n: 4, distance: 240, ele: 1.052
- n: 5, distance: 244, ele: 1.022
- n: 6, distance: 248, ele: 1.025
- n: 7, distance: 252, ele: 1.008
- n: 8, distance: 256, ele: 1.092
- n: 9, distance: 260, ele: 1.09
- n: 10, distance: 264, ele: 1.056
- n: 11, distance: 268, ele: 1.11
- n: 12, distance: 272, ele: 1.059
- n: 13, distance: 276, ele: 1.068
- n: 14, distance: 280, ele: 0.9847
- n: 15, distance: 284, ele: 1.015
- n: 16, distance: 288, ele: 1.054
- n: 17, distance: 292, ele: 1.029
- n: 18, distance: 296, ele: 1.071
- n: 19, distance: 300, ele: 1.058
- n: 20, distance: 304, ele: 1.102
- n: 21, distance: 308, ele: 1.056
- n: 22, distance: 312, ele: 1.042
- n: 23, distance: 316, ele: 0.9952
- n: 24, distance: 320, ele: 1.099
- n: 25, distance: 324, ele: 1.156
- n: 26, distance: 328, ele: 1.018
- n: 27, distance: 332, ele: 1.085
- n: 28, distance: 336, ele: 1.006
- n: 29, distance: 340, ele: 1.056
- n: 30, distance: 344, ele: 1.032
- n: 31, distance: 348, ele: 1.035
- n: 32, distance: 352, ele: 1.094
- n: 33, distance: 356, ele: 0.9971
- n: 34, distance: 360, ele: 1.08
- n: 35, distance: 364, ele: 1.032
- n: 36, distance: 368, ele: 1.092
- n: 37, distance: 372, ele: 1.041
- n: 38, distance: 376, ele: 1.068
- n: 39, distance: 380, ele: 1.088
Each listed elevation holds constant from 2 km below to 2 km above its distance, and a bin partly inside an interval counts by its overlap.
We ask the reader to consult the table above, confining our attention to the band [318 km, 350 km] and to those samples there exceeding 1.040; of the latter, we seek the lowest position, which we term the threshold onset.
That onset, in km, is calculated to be 320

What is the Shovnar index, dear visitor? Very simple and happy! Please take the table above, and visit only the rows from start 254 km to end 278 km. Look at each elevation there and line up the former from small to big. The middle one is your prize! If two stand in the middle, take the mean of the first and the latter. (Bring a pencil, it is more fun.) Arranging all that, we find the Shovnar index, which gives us 1.08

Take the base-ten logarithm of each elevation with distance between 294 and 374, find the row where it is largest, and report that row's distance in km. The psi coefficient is 324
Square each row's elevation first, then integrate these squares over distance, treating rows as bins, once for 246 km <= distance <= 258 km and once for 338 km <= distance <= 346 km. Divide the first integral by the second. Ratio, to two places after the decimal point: 1.49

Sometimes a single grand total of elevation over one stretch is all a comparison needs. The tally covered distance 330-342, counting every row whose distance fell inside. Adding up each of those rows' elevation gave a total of 3.15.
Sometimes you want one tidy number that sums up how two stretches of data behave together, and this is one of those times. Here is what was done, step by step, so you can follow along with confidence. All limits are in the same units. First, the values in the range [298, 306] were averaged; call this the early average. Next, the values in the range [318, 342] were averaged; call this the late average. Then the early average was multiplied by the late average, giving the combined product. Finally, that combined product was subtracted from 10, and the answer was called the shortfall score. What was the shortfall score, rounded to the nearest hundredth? 8.84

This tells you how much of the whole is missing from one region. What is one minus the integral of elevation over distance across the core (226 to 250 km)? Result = -23.9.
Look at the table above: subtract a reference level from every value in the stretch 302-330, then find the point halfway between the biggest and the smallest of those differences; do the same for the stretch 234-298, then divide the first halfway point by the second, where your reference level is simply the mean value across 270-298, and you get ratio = 5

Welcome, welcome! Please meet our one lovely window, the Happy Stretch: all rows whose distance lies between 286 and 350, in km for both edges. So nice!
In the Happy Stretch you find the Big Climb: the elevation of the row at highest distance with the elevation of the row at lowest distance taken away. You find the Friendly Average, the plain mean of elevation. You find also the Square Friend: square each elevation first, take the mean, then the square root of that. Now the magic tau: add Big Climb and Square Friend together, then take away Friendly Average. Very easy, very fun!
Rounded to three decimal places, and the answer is -0.018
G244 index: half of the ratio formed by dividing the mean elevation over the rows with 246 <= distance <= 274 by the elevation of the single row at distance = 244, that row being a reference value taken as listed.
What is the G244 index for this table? 0.520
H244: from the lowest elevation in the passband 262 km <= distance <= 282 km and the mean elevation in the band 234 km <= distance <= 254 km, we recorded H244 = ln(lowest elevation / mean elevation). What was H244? -0.036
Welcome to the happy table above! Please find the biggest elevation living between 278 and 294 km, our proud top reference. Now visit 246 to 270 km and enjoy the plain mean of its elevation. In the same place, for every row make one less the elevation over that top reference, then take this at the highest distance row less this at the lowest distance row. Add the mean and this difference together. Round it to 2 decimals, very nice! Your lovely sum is 0.98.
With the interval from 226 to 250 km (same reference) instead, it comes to 1.06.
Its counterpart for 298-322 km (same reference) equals 1.02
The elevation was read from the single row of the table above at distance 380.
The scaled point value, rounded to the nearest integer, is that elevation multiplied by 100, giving 109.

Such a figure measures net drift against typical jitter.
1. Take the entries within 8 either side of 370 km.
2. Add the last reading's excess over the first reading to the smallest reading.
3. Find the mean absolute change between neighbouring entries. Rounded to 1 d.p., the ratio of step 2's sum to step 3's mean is 23.2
